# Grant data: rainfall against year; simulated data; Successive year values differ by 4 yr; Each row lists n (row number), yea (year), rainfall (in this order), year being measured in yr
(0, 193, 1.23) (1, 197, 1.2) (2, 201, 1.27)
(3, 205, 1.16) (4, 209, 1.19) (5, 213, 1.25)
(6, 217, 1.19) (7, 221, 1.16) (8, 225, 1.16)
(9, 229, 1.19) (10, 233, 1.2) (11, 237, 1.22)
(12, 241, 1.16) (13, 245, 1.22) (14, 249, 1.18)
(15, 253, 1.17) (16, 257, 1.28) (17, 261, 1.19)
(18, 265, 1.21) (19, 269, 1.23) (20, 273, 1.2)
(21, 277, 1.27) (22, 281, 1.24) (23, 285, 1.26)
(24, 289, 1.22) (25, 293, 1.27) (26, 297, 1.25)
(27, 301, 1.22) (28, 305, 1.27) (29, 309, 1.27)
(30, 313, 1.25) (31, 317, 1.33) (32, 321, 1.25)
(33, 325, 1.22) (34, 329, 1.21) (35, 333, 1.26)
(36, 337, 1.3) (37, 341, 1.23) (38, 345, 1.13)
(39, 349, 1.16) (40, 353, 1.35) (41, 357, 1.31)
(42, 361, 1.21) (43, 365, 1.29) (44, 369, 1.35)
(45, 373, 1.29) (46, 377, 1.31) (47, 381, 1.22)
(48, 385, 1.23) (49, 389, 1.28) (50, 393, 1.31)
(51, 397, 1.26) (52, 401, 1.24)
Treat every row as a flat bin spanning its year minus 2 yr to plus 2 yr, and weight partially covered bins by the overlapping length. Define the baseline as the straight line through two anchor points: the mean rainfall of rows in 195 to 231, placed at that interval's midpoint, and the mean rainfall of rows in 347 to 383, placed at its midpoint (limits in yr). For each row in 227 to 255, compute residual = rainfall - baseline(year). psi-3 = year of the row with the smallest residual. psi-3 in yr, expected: 241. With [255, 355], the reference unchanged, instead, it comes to 345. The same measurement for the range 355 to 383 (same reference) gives 381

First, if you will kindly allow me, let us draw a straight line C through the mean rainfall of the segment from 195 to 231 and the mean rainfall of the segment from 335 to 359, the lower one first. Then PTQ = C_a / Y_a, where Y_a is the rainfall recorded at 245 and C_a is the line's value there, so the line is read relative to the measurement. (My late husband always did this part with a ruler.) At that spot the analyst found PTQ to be 0.99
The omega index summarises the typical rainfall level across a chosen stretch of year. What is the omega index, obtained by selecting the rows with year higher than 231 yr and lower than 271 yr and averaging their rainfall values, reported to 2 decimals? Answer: 1.21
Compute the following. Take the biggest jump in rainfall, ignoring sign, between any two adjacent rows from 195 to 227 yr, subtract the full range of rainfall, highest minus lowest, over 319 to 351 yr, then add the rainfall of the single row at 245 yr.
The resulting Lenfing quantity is 1.16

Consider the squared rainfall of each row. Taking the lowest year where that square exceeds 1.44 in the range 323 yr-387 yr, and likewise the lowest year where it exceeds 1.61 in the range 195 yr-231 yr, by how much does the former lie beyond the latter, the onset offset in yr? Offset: 124 yr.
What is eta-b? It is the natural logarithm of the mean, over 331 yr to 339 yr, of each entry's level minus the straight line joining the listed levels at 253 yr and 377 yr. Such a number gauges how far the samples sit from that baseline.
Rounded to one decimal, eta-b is -4.1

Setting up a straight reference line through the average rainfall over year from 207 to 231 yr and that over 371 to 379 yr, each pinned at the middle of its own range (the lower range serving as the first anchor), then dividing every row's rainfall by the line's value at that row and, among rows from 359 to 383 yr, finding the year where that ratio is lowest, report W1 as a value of 381 yr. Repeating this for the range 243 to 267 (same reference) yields 253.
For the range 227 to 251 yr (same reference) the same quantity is 241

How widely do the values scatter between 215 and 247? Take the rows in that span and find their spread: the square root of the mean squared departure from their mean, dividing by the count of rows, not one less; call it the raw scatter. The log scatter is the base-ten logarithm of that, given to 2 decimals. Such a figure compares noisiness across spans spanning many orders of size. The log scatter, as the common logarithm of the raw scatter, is -1.62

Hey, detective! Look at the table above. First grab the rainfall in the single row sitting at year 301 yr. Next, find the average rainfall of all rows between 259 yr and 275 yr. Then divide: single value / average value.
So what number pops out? 1.01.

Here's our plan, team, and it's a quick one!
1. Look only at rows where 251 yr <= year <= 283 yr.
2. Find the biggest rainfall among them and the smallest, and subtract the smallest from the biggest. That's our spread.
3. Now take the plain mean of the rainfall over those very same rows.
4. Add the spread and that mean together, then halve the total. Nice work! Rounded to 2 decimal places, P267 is 0.67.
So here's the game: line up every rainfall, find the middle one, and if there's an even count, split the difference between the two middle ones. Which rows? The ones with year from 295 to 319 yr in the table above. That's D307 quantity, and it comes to 1.26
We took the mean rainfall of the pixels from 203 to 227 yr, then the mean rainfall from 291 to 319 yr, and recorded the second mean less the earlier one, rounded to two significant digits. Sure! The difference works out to 0.081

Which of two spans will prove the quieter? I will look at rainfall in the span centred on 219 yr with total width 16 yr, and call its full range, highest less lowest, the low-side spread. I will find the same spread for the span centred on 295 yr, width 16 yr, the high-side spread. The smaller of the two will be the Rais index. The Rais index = 0.050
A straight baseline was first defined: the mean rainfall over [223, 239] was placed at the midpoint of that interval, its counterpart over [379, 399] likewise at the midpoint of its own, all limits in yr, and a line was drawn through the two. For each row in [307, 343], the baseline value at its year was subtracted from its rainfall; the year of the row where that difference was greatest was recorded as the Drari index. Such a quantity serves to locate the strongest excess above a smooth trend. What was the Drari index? 317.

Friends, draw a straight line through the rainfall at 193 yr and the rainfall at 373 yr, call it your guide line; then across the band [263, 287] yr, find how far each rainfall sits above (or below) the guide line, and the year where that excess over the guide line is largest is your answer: 277 yr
